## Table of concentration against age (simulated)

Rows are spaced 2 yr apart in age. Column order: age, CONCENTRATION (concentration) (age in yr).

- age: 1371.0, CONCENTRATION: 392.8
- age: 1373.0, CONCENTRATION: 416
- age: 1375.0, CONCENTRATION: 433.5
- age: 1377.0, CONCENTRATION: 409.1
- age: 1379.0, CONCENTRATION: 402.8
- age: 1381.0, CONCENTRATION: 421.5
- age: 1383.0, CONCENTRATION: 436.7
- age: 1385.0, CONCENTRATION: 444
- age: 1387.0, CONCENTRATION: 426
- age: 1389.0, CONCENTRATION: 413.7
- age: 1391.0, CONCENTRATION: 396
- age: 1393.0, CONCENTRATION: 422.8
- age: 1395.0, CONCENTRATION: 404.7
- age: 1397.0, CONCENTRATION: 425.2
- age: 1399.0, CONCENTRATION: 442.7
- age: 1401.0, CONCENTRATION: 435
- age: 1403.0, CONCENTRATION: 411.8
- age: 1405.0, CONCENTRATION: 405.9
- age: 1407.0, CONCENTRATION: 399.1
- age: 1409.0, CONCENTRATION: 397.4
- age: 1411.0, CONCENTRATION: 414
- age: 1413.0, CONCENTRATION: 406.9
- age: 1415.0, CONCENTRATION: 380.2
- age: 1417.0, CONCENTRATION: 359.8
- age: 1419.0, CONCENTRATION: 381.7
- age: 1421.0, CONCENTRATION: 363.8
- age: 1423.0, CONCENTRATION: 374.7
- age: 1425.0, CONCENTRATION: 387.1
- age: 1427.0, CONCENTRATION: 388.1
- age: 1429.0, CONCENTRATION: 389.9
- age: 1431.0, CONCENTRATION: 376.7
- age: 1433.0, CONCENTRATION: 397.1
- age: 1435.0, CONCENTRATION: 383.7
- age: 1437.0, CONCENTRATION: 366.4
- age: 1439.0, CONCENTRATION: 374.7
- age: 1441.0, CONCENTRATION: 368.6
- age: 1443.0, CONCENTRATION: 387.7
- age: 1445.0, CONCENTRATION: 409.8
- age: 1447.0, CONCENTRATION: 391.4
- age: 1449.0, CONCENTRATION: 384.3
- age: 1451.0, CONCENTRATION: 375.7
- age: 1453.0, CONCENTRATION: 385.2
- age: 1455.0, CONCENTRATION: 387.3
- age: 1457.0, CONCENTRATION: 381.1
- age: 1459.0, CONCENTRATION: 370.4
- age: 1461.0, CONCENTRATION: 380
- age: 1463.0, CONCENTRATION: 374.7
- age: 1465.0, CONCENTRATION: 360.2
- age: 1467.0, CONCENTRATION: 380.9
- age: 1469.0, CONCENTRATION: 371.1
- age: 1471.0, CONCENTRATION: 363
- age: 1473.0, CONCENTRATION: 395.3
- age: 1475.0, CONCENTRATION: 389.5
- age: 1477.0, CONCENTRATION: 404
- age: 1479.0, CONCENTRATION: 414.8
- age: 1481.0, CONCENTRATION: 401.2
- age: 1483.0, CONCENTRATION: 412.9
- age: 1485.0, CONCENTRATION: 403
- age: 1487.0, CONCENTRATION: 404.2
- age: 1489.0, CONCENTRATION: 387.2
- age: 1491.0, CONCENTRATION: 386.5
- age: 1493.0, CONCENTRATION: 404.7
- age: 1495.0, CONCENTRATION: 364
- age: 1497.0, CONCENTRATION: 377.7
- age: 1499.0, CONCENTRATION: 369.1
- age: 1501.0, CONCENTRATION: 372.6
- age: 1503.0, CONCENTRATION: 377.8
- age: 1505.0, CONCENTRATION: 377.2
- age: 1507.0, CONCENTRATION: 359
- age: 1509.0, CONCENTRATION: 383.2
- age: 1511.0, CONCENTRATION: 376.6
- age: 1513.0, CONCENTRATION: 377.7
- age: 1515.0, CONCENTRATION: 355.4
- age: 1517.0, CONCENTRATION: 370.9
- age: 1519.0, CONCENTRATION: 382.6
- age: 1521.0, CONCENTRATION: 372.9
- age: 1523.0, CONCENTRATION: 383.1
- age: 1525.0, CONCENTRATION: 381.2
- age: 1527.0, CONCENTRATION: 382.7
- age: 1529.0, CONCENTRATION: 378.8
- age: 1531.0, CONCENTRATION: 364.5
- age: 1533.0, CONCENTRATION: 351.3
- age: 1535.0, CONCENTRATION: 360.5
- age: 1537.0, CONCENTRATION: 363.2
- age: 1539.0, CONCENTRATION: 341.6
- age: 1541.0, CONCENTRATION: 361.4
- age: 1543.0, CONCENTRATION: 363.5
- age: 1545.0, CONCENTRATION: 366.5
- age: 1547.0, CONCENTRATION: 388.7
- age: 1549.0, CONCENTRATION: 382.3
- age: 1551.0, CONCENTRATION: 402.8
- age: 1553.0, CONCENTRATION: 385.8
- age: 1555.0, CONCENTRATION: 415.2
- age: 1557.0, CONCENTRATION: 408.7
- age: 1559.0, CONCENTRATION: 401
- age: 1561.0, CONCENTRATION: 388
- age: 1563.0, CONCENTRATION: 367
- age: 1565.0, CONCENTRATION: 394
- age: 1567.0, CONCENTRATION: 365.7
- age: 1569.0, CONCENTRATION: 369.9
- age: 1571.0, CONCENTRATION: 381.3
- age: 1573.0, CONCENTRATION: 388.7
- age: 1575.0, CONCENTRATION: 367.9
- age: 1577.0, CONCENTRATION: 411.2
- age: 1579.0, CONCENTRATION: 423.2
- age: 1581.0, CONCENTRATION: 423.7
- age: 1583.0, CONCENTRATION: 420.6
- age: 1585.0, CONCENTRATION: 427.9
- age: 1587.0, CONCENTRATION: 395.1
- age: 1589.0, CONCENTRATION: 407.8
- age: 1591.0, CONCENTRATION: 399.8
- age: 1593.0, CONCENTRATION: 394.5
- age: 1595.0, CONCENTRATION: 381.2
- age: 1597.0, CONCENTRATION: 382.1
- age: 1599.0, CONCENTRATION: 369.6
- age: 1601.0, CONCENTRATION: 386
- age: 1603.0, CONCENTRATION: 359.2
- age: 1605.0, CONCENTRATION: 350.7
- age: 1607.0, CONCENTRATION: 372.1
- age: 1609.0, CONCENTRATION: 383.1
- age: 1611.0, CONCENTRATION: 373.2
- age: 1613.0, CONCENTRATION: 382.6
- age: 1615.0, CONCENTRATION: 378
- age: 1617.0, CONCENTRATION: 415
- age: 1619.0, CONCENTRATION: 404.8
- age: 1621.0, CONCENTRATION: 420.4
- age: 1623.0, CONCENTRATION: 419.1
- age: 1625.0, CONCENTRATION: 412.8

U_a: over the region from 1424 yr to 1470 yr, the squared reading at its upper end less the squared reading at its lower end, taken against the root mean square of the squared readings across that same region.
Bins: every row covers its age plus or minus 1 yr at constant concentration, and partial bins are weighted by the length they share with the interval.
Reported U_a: -0.08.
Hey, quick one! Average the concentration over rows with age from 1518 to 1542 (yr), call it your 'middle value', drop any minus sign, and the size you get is 369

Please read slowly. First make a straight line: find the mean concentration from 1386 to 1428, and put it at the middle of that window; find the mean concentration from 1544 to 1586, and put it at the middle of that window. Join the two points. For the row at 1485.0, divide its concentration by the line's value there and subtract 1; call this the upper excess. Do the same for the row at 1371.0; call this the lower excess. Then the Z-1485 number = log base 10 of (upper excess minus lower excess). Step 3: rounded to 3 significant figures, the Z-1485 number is -1.41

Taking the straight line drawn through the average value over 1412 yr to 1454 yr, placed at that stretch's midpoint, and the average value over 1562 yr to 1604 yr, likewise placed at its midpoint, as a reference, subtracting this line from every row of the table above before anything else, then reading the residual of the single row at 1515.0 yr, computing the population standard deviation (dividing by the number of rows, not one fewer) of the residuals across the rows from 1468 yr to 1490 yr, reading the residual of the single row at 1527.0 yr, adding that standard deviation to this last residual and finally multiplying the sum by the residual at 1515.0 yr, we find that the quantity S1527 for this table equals -321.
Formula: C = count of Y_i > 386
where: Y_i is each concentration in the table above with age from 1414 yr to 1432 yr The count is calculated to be 3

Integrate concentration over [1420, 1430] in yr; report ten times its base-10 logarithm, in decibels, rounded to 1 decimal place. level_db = 35.8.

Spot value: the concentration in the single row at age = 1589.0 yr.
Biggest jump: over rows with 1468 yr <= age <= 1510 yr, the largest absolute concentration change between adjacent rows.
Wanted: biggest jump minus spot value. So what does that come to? -367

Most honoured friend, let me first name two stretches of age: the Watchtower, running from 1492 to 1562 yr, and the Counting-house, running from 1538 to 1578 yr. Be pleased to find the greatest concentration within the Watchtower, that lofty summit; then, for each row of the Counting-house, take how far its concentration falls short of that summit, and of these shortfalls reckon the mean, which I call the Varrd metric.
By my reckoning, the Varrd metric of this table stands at 33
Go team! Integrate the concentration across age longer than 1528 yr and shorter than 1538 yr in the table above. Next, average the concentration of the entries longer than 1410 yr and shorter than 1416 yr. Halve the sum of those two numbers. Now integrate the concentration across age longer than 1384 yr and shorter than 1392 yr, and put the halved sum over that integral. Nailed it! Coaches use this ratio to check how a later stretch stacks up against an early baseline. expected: 0.6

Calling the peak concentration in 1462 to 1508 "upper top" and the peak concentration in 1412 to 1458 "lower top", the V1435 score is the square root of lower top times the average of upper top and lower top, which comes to 411.0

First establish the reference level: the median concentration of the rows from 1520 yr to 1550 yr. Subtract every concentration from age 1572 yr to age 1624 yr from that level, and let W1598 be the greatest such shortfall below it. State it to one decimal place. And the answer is 15.8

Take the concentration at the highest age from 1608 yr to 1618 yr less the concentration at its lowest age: 32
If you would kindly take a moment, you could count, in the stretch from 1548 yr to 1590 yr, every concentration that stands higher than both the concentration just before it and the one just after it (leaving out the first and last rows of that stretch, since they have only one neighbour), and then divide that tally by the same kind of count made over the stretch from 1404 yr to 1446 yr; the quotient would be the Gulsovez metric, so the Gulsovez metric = 1.20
